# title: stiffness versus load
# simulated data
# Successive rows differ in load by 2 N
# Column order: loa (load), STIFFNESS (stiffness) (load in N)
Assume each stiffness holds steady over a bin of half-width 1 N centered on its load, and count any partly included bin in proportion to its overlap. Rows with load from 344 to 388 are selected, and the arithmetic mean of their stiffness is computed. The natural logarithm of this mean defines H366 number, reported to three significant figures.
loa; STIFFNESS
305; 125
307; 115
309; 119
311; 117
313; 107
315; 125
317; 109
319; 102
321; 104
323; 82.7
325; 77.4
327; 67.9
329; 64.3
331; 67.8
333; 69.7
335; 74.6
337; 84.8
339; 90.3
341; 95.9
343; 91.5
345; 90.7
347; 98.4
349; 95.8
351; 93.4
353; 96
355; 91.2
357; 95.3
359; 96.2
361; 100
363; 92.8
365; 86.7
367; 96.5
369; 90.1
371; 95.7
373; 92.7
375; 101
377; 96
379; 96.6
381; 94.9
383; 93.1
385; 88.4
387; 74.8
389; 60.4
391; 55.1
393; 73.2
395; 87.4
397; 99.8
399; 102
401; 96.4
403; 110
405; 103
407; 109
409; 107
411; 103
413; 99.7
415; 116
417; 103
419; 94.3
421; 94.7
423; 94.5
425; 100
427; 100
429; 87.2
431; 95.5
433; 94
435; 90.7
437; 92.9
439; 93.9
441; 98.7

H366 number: 4.54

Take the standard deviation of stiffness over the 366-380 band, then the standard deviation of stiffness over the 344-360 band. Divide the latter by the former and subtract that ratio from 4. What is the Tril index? 3.22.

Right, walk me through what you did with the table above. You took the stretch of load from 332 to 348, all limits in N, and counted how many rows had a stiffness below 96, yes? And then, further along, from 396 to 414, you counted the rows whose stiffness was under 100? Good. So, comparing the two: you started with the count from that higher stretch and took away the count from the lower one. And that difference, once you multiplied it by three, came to -12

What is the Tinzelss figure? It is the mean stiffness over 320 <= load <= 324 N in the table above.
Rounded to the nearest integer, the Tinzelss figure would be 93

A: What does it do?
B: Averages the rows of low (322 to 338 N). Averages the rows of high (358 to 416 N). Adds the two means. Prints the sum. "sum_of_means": 167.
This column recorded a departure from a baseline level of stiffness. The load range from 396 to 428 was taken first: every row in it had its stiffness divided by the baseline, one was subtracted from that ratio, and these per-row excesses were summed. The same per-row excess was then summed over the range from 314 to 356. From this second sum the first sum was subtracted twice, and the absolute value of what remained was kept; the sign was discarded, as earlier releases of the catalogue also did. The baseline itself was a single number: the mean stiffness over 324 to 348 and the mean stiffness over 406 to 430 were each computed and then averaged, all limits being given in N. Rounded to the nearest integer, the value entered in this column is 4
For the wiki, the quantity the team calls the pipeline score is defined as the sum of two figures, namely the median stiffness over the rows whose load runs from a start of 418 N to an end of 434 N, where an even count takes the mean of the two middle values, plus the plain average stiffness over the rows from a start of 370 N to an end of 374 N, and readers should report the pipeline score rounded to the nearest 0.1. 188.8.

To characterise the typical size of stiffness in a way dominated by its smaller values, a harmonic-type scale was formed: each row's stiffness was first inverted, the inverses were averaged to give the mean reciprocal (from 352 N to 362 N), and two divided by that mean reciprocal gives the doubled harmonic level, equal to 191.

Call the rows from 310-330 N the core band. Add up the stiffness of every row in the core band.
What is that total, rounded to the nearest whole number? 956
